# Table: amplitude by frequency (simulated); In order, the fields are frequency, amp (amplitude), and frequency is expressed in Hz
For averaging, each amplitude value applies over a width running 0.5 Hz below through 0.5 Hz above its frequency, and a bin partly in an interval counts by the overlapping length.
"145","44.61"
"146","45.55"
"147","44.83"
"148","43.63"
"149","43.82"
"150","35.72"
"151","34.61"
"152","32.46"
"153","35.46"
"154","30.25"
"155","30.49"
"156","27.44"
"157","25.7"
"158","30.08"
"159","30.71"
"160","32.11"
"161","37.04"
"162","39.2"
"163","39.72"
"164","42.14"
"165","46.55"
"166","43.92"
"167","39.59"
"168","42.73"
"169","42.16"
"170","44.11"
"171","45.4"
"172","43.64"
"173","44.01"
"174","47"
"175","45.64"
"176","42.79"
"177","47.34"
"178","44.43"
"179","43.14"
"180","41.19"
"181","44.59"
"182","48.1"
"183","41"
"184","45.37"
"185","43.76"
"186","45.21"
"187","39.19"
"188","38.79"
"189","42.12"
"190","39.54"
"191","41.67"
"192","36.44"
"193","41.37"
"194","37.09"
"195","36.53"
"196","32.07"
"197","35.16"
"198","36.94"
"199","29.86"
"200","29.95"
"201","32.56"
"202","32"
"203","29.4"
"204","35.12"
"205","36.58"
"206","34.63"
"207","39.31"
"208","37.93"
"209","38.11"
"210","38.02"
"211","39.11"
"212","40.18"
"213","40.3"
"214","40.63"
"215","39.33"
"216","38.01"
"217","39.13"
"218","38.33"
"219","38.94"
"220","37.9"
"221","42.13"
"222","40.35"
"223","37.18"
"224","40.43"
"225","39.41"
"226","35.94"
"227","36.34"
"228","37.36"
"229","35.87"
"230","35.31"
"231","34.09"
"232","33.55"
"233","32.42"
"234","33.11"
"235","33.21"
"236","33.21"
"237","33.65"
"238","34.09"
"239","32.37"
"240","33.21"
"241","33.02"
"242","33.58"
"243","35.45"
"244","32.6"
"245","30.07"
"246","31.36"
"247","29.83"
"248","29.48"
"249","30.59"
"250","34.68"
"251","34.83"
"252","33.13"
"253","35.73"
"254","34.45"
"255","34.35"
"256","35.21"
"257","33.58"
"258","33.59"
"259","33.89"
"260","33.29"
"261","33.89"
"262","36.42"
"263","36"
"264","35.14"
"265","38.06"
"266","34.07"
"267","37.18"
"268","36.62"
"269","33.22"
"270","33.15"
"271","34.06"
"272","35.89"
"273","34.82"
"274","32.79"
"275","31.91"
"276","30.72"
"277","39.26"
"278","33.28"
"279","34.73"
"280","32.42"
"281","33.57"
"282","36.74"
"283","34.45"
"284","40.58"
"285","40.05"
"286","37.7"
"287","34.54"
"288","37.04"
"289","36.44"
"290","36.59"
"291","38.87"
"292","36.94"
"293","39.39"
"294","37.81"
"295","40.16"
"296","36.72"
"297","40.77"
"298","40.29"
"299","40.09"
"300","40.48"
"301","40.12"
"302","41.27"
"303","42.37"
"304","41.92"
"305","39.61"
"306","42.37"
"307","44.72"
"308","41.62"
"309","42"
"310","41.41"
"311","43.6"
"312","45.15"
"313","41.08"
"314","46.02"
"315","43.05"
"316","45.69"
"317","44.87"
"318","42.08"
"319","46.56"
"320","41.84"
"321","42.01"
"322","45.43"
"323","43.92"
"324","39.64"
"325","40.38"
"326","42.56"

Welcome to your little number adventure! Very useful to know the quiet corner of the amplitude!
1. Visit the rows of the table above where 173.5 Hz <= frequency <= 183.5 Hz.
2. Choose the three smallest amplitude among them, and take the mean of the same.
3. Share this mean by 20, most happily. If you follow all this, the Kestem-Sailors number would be 2.08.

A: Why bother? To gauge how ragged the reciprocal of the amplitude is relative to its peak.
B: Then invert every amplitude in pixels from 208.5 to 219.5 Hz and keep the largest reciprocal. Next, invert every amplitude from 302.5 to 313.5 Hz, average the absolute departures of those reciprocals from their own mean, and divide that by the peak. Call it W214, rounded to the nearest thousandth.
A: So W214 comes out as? 0.025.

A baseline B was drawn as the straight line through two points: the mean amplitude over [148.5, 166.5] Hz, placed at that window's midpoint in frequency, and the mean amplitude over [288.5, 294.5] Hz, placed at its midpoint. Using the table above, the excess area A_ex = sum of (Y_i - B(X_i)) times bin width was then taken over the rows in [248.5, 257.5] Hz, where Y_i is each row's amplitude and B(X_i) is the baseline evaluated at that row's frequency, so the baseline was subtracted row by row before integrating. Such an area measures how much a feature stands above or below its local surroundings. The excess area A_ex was -27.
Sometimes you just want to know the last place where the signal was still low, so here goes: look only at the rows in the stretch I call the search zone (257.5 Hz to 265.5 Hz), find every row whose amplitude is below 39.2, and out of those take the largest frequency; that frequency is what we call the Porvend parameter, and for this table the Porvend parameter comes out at 265 Hz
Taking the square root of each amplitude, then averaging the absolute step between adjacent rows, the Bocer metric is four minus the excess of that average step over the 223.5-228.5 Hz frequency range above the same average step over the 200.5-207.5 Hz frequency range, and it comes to 4.12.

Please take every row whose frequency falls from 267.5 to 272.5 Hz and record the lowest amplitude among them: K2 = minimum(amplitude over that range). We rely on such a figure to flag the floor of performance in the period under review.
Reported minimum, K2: 33.15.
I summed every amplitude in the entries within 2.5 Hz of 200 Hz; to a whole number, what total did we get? 161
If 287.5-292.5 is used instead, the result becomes 186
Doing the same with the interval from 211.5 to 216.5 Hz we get 198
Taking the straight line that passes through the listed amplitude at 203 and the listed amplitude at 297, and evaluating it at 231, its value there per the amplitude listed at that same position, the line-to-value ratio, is 0.96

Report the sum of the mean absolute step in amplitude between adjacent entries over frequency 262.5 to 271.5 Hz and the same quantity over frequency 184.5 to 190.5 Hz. 4.73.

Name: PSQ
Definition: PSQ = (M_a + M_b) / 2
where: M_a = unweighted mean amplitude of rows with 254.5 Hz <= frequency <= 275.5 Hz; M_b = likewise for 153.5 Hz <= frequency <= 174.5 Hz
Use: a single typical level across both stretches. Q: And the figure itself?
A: 36.5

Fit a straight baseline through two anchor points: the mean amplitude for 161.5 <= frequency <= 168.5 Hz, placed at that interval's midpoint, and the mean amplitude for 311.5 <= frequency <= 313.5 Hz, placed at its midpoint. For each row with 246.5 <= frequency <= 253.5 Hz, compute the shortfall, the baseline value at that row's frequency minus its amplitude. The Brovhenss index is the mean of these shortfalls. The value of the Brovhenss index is 10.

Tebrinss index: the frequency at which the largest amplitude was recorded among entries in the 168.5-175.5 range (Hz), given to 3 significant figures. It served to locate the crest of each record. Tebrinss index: 174 Hz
